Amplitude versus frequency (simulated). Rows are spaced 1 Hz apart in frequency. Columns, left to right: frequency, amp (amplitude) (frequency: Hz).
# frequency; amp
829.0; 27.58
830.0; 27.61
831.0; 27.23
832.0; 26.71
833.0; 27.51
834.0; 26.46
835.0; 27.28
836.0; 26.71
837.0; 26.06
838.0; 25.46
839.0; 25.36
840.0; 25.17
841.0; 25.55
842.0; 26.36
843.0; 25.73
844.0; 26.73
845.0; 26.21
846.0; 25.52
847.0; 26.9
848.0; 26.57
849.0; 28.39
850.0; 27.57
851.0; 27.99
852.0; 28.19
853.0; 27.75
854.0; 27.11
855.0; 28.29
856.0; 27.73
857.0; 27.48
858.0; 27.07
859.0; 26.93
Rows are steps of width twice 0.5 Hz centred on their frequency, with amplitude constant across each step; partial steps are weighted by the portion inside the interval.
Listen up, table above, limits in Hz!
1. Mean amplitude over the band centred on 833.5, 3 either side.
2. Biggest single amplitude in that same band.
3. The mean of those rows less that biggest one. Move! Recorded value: -0.53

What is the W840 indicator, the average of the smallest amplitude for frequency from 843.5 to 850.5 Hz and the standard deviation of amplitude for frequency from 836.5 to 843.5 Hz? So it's 13.0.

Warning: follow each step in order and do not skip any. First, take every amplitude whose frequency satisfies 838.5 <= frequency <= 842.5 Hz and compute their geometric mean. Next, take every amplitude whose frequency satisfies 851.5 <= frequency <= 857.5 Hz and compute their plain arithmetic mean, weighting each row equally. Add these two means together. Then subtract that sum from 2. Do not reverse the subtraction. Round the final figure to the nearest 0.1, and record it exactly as -51.4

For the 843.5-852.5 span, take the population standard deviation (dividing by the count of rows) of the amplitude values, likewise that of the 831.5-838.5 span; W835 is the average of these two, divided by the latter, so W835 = 1.2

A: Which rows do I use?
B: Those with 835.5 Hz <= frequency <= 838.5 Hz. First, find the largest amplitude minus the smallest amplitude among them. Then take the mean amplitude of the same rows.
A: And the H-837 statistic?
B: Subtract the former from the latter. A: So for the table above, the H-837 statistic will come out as 24.8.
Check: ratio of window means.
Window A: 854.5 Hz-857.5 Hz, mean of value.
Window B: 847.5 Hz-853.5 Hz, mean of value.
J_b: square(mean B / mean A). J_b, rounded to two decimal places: 0.99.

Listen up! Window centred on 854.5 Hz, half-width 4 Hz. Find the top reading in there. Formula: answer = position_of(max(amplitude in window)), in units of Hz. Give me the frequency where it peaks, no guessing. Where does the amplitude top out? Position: 855.0 Hz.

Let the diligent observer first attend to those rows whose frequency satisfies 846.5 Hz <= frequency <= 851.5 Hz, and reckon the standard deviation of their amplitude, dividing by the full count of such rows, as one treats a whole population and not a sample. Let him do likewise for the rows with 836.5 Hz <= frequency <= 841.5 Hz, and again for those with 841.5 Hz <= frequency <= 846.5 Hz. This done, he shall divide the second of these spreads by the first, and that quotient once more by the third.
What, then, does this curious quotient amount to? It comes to 1.0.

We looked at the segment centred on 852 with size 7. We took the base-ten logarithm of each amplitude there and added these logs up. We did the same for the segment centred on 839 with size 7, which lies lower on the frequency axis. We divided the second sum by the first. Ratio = 0.98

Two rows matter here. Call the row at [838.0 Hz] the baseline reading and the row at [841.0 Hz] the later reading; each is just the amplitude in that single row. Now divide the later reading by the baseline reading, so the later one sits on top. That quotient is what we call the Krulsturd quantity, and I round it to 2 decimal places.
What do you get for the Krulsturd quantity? 1.00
